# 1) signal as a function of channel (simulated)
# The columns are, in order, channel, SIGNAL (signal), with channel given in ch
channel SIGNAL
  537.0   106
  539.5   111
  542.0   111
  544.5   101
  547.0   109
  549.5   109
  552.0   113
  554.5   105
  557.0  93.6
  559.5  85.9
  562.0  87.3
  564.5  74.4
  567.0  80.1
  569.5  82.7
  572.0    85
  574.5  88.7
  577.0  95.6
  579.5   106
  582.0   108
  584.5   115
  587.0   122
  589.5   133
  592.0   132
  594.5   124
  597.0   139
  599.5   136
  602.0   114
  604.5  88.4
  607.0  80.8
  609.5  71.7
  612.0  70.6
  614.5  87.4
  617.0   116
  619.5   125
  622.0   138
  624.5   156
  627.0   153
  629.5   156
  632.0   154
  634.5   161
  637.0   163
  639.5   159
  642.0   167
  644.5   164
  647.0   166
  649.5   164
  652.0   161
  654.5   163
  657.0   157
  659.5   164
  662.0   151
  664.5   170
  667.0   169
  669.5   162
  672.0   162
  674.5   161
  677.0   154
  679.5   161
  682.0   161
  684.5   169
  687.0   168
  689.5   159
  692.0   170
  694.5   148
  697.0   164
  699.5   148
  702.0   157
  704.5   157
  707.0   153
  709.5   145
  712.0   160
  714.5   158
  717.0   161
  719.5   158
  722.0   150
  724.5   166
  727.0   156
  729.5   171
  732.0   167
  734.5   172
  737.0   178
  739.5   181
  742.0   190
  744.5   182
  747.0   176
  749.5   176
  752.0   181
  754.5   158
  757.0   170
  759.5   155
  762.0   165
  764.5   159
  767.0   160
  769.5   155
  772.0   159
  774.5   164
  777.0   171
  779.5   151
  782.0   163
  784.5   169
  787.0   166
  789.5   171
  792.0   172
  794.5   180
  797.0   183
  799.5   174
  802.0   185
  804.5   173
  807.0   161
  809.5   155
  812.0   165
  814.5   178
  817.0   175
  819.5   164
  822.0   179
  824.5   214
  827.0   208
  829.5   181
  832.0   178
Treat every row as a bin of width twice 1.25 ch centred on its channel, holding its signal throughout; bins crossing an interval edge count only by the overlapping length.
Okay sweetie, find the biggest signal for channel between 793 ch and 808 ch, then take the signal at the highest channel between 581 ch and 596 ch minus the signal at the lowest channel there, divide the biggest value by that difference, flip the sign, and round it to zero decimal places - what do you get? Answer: -12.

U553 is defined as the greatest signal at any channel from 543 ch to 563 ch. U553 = 113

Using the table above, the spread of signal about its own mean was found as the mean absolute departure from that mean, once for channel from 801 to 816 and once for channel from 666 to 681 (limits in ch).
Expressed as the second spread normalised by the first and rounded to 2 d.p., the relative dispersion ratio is 0.31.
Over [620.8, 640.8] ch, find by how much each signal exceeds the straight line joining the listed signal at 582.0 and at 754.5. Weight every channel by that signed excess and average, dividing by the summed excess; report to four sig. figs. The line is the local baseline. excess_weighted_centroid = 631.4 ch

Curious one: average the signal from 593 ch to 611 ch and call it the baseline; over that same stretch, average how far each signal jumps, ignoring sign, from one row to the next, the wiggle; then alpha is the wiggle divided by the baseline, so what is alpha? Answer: 0.13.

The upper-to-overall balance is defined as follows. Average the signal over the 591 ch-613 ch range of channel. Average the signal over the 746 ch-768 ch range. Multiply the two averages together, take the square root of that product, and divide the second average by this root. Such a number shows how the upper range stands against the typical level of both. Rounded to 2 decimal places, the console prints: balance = 1.25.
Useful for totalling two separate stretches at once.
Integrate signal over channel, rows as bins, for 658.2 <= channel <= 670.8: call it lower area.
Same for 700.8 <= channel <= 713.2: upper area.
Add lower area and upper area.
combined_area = 3970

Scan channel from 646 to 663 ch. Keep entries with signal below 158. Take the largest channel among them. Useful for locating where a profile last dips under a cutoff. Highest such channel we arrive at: 662.0 ch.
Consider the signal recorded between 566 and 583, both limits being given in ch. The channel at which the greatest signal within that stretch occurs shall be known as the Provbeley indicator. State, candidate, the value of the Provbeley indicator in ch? 582.0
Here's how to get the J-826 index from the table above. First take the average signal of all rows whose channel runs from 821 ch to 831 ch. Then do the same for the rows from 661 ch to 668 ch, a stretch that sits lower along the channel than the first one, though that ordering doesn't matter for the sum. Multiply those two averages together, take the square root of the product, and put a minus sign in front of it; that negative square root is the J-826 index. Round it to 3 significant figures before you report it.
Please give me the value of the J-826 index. -179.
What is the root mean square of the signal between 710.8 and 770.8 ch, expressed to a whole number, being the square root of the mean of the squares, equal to 167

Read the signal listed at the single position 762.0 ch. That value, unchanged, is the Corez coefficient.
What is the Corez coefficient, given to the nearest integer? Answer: 165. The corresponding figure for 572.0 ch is 85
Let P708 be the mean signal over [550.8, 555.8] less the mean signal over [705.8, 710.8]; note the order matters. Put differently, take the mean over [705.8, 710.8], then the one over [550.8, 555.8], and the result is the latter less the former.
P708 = -40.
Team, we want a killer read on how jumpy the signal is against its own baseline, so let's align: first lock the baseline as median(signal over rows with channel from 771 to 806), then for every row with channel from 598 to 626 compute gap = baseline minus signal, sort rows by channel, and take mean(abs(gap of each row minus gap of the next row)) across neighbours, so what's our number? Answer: 15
